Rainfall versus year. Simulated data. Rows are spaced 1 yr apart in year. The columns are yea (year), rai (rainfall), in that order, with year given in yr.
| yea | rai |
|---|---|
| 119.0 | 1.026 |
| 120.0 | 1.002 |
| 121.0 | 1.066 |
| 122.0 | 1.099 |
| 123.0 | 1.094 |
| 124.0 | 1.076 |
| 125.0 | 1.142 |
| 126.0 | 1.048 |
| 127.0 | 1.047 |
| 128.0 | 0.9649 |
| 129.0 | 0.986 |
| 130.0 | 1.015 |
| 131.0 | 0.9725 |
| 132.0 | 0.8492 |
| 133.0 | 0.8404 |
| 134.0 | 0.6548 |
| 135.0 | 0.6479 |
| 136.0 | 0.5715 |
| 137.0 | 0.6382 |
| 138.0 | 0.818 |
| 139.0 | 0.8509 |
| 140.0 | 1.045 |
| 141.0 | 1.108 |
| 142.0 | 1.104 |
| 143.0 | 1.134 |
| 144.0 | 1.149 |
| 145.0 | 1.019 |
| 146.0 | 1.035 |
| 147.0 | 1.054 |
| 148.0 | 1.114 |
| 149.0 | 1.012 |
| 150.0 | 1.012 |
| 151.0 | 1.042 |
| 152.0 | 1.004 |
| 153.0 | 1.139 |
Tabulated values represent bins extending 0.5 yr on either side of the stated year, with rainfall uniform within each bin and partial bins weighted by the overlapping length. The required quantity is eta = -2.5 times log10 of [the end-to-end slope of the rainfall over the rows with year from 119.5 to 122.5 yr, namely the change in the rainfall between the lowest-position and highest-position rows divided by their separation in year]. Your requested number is 3.3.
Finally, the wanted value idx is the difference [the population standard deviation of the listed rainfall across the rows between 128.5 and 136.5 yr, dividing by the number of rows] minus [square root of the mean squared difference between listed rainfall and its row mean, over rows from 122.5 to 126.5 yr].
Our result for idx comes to 0.13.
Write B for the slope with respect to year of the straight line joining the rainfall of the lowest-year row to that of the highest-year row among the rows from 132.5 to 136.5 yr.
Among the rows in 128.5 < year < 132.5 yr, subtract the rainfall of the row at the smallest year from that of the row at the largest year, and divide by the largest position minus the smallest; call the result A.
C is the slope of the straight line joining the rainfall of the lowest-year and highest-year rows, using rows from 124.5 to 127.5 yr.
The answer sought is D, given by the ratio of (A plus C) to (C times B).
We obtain -22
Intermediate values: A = -0.046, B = -0.09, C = -0.05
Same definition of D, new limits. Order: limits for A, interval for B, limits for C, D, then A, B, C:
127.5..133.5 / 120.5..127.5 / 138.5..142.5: -223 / -0.025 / 0.00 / 0.08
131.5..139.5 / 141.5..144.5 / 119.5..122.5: 45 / 0.000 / 0.02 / 0.05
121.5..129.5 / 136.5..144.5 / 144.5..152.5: 117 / -0.016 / 0.07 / 0.00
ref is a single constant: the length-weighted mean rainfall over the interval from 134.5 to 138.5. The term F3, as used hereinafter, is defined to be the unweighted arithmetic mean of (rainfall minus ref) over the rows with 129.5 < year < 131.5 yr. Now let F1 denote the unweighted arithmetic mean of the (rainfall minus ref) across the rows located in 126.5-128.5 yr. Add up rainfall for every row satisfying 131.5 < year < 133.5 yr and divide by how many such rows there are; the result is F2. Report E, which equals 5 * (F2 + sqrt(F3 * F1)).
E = 5.9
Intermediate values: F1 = 0.337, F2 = 0.84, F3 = 0.325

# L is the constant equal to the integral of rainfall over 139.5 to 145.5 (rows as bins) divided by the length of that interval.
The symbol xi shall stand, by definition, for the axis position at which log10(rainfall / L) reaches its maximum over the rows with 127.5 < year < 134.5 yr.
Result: 130.0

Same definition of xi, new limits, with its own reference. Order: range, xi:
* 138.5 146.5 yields 144.0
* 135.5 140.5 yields 140.0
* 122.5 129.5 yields 125.0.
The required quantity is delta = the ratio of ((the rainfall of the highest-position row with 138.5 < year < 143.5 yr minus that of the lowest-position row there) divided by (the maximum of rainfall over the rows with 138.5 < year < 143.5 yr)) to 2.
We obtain 0.12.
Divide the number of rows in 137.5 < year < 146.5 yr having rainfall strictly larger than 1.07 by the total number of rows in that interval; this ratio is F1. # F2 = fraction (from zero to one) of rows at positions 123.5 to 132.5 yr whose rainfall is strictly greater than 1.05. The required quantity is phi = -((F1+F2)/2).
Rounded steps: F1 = 0.4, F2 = 0.22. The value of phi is -0.33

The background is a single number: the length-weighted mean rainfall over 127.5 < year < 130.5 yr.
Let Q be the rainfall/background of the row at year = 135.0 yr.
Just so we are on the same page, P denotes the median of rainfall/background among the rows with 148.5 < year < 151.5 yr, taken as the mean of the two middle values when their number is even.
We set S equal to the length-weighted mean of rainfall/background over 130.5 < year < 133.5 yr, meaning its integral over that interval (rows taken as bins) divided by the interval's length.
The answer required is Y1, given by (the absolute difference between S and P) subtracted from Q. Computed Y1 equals 0.53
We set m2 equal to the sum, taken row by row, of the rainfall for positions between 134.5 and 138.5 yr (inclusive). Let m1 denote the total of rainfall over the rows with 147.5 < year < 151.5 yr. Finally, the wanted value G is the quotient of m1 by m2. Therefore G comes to 1.56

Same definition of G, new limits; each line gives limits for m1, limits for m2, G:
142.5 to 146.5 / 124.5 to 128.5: 1.03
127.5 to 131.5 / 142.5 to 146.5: 0.91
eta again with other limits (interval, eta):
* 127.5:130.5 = 4.0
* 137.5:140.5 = 2.4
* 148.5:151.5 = 4.6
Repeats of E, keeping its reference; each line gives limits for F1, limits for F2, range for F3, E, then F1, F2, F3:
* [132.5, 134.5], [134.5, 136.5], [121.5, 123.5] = 4.0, 0.079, 0.61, 0.428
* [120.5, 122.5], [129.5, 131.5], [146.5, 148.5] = 7.0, 0.414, 0.99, 0.415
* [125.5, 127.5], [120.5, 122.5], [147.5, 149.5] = 7.3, 0.379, 1.08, 0.394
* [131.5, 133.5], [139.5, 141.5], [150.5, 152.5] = 6.6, 0.176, 1.08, 0.354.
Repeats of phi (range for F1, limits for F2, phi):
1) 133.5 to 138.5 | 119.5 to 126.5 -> -0.36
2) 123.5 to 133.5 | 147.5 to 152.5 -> -0.20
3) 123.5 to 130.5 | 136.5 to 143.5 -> -0.36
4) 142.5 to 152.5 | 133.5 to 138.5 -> -0.15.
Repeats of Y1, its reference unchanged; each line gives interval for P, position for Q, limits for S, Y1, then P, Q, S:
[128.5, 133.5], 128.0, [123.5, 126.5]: 0.86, 0.98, 0.98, 1.10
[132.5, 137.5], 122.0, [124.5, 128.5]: 0.70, 0.66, 1.11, 1.06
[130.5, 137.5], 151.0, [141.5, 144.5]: 0.57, 0.66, 1.05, 1.14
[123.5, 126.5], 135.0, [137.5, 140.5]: 0.48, 1.09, 0.66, 0.92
